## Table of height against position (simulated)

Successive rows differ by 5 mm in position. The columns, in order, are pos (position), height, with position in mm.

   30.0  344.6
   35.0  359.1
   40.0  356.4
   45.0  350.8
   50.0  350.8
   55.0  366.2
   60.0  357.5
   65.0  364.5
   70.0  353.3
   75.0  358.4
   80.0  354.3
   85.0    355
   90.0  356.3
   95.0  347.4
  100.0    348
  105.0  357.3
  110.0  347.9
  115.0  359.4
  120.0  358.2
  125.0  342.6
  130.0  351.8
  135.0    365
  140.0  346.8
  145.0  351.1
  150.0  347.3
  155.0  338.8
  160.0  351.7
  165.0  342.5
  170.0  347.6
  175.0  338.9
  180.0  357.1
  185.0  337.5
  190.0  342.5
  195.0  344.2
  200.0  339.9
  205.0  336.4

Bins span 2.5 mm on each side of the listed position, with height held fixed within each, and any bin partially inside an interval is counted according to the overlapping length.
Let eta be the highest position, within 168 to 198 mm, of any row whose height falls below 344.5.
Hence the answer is 195.0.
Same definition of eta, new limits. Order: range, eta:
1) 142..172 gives 165.0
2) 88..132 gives 125.0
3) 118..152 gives 125.0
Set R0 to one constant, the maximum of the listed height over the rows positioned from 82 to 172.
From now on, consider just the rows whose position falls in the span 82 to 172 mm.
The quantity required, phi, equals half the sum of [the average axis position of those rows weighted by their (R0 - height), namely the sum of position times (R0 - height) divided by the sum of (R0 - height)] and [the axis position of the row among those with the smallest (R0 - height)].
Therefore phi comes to 133.6 mm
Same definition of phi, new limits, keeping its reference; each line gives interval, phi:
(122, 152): 136.2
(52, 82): 63.6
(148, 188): 173.8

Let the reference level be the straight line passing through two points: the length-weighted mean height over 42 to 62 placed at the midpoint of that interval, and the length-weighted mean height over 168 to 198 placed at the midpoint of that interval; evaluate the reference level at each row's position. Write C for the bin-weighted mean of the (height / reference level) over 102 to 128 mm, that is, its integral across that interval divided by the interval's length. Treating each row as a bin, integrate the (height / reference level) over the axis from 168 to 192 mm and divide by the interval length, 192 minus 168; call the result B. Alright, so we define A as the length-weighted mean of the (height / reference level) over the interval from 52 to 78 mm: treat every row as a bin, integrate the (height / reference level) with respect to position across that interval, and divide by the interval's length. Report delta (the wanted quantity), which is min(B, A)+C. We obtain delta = 2.01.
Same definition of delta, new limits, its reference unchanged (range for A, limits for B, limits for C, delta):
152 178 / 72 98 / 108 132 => 2.00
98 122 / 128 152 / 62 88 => 2.02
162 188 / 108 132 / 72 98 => 2.00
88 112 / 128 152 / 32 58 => 2.00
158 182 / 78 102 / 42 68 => 2.00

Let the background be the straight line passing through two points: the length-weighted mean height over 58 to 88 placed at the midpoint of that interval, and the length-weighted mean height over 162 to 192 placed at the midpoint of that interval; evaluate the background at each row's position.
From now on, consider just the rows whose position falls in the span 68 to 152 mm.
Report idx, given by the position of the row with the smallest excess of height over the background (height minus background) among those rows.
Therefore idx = 125.0 mm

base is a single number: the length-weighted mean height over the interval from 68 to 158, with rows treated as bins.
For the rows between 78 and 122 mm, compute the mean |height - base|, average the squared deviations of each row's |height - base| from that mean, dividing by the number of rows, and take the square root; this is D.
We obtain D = 1.5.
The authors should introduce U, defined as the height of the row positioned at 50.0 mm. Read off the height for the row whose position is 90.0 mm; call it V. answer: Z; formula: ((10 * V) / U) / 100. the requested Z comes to 0.102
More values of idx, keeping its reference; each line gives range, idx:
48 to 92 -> 50.0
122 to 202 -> 155.0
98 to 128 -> 125.0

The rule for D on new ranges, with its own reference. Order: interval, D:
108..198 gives 4.4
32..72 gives 4.7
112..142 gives 3.8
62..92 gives 3.7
